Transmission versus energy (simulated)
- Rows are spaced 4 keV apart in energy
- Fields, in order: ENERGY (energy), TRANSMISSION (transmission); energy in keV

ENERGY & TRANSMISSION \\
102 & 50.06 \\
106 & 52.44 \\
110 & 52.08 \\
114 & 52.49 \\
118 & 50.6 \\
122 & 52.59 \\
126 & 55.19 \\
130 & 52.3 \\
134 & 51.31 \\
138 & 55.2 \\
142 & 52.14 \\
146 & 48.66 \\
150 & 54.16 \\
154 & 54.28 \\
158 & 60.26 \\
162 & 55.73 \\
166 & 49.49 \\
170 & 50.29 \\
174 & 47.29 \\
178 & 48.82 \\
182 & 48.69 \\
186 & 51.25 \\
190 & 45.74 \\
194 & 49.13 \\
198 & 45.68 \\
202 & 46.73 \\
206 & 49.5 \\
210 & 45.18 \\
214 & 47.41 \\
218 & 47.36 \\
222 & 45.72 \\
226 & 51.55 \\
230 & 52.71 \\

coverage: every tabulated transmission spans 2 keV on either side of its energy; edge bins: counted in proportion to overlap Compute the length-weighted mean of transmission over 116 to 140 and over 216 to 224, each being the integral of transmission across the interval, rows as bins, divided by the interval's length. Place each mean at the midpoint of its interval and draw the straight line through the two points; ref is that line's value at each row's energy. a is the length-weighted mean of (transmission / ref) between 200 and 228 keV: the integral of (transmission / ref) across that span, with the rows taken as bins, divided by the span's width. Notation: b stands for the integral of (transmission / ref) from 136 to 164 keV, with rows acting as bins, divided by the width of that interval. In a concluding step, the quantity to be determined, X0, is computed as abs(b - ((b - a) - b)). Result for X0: 2.07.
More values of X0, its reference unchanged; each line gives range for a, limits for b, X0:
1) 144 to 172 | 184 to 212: 2.04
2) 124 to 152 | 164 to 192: 2.00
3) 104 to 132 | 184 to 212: 1.97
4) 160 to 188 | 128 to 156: 2.02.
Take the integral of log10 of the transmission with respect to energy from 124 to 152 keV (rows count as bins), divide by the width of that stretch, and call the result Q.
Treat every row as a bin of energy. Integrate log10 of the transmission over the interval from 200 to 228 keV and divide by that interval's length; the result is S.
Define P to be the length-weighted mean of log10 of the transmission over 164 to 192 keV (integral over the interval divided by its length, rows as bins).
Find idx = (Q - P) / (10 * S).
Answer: 0.0020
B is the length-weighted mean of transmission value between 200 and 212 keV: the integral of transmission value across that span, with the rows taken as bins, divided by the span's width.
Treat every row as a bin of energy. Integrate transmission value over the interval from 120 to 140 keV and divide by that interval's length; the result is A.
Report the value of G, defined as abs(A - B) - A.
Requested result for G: -47.1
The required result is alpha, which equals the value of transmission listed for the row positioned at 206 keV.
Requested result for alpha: 49.5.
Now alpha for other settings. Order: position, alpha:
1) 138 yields 55.2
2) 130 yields 52.3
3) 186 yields 51.25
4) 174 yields 47.29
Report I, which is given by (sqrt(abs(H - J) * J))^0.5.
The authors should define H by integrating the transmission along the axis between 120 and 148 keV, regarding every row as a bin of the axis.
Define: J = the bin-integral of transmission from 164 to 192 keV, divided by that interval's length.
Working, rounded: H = 1470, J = 48.8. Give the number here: 16.23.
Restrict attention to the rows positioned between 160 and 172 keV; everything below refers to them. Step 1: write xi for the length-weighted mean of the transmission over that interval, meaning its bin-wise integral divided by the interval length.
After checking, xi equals 51.8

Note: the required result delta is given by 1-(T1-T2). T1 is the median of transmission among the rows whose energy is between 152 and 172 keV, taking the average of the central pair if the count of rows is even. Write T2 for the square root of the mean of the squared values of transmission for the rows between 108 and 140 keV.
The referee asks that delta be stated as -0.5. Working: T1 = 54.3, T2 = 52.7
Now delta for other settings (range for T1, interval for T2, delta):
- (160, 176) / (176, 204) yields -0.8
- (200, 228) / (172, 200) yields 1.8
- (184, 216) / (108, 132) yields 6.5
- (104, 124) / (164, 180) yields -2.5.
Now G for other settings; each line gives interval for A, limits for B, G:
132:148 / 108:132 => -51.1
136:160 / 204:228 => -47.8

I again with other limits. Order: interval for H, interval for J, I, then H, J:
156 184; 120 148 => 16.43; 1442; 52.5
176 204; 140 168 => 16.21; 1344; 53.5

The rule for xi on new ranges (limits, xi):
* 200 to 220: 47.2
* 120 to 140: 53.3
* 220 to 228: 48.6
